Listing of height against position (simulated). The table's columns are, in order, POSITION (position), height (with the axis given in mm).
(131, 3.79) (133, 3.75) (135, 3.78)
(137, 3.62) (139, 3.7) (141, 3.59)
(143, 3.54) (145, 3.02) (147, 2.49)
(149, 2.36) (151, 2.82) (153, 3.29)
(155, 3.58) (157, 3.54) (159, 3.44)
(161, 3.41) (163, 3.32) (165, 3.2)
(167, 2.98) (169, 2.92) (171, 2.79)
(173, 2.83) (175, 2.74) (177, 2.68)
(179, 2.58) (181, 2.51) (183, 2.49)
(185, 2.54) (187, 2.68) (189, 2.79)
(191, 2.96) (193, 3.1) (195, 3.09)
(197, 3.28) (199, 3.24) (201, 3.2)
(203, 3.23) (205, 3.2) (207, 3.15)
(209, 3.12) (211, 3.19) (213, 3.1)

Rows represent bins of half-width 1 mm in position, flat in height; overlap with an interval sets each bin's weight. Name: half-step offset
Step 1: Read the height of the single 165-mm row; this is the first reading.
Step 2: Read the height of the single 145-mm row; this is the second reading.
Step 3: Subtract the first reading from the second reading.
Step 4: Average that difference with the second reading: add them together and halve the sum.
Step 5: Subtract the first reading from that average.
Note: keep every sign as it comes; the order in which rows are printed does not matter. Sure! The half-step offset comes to -1.8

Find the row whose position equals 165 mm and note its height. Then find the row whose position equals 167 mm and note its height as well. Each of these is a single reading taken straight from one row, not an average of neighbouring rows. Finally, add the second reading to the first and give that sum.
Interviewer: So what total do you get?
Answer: 6.2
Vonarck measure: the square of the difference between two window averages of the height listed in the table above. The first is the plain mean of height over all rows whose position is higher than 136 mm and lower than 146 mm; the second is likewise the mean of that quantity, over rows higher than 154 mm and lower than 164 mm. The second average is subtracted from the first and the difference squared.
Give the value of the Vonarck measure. 0.0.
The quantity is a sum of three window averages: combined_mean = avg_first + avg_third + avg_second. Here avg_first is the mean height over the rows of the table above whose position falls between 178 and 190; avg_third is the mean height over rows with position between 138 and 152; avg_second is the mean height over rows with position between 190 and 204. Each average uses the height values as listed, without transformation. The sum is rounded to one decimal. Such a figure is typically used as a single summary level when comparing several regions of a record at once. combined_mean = 8.8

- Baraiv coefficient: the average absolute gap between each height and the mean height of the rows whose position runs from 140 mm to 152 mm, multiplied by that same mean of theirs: 1.2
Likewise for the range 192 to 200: 0.3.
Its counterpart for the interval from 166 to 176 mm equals 0.2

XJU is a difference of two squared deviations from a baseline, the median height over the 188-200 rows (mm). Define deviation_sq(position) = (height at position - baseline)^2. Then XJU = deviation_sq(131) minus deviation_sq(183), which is 0.12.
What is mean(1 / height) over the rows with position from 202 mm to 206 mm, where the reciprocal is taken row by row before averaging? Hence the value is 0.311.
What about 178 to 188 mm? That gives 0.391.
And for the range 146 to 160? 0.334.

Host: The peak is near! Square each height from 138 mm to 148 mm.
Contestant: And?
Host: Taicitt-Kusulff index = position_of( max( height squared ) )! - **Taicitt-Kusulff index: 139 mm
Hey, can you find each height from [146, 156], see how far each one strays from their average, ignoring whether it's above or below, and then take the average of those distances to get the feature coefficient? 0.42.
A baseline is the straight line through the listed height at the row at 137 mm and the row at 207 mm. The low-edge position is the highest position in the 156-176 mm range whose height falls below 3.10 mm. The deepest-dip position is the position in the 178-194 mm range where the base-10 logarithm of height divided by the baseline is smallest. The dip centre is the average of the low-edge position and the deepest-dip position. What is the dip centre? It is 179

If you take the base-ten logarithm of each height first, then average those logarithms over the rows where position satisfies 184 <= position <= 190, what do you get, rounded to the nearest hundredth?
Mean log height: 0.43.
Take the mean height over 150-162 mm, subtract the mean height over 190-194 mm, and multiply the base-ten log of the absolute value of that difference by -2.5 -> 1.2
